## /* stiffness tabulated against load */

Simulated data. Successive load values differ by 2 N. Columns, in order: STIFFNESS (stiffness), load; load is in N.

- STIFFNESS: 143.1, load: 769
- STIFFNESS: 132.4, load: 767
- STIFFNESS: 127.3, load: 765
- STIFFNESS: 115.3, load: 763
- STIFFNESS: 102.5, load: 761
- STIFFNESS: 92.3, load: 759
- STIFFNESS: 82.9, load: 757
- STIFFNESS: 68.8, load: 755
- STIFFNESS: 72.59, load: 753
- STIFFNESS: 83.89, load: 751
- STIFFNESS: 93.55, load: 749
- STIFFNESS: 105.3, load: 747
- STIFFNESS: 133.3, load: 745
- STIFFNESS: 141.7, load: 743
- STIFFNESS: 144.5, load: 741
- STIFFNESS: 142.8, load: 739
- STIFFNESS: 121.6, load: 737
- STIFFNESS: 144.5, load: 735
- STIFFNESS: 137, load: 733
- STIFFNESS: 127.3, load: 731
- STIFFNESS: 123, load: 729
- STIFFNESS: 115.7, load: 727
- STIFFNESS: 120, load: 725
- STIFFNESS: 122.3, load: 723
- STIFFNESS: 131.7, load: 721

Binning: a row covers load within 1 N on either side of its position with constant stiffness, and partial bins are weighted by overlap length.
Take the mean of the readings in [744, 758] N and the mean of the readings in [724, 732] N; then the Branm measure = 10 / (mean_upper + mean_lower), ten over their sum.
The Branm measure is 0.0470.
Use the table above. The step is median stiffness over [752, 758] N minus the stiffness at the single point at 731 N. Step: -55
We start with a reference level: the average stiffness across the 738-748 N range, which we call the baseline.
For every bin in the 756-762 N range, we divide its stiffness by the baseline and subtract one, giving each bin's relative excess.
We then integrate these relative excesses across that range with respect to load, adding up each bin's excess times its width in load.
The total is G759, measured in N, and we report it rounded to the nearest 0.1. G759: -1.8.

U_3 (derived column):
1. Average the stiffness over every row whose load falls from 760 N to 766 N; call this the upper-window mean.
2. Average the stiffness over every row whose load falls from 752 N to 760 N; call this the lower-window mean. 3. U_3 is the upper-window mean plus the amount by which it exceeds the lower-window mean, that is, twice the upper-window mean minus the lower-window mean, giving 151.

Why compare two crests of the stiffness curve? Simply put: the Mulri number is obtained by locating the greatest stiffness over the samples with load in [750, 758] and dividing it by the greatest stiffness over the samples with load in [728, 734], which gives 0.61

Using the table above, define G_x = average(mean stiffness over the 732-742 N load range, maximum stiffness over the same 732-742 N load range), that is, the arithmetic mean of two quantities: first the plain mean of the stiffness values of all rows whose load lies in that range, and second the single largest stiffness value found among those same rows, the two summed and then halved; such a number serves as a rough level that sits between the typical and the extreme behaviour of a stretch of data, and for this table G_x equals 141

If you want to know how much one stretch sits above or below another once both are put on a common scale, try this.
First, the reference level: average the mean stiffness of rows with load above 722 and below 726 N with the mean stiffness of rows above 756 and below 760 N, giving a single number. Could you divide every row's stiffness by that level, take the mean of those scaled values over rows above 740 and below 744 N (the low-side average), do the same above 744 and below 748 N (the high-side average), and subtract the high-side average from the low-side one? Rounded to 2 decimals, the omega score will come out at 0.23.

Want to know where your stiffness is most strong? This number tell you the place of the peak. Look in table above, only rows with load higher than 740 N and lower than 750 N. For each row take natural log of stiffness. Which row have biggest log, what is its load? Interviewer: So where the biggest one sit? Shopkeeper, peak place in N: 741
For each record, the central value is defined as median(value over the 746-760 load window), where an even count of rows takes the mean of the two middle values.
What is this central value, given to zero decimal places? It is 84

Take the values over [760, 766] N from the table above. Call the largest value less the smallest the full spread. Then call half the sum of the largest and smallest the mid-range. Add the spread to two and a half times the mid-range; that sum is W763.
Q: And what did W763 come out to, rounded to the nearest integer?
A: 312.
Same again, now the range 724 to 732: 315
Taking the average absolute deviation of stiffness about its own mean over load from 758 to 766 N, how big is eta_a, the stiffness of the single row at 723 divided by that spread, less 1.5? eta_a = 8.7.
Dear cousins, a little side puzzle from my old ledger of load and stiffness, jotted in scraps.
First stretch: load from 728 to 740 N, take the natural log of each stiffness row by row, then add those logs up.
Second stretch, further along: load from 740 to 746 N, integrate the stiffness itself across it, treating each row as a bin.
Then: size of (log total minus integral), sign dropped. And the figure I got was 810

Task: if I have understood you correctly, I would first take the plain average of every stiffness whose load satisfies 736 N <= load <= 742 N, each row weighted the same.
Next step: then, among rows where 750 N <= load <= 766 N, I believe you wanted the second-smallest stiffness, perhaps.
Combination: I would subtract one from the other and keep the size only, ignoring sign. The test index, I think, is 64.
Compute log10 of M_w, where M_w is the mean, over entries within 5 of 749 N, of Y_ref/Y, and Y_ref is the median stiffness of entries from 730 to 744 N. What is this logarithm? 0.18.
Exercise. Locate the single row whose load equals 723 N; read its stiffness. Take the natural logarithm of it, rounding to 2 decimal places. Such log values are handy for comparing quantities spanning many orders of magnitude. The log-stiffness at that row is 4.81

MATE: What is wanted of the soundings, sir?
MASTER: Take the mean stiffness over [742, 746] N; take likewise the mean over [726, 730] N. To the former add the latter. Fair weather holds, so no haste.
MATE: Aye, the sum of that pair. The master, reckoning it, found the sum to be 257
